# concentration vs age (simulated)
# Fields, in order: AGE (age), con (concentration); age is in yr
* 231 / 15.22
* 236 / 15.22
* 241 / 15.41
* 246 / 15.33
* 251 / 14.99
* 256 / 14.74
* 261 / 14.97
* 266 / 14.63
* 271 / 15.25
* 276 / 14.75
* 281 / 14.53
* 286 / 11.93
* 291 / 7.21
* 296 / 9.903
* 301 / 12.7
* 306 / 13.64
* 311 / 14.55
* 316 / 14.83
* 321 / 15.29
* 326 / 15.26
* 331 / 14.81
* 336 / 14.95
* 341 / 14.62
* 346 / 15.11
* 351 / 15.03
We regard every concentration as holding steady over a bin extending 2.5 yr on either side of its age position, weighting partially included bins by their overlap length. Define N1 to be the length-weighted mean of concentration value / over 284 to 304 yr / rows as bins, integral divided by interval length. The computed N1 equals 10.5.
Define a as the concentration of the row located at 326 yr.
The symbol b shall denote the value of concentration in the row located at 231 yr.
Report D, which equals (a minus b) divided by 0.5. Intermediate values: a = 15.26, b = 15.22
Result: 0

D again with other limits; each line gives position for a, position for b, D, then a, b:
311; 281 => 0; 14.55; 14.53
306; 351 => -3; 13.64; 15.03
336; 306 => 3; 14.95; 13.64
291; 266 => -15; 7.21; 14.63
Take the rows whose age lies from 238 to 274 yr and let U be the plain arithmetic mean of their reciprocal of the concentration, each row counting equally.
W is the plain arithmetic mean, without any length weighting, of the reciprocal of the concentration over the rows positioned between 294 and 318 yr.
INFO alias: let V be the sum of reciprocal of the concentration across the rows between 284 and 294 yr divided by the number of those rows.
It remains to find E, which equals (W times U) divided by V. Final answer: 0.047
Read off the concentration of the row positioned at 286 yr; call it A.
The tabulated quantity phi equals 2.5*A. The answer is 29.8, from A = 11.93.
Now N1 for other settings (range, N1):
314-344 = 15.0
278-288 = 13.4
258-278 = 14.9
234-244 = 15.3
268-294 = 12.7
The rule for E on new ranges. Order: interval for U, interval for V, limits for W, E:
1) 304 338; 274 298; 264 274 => 0.049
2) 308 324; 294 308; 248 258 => 0.054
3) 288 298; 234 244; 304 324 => 0.126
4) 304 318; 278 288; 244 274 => 0.061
